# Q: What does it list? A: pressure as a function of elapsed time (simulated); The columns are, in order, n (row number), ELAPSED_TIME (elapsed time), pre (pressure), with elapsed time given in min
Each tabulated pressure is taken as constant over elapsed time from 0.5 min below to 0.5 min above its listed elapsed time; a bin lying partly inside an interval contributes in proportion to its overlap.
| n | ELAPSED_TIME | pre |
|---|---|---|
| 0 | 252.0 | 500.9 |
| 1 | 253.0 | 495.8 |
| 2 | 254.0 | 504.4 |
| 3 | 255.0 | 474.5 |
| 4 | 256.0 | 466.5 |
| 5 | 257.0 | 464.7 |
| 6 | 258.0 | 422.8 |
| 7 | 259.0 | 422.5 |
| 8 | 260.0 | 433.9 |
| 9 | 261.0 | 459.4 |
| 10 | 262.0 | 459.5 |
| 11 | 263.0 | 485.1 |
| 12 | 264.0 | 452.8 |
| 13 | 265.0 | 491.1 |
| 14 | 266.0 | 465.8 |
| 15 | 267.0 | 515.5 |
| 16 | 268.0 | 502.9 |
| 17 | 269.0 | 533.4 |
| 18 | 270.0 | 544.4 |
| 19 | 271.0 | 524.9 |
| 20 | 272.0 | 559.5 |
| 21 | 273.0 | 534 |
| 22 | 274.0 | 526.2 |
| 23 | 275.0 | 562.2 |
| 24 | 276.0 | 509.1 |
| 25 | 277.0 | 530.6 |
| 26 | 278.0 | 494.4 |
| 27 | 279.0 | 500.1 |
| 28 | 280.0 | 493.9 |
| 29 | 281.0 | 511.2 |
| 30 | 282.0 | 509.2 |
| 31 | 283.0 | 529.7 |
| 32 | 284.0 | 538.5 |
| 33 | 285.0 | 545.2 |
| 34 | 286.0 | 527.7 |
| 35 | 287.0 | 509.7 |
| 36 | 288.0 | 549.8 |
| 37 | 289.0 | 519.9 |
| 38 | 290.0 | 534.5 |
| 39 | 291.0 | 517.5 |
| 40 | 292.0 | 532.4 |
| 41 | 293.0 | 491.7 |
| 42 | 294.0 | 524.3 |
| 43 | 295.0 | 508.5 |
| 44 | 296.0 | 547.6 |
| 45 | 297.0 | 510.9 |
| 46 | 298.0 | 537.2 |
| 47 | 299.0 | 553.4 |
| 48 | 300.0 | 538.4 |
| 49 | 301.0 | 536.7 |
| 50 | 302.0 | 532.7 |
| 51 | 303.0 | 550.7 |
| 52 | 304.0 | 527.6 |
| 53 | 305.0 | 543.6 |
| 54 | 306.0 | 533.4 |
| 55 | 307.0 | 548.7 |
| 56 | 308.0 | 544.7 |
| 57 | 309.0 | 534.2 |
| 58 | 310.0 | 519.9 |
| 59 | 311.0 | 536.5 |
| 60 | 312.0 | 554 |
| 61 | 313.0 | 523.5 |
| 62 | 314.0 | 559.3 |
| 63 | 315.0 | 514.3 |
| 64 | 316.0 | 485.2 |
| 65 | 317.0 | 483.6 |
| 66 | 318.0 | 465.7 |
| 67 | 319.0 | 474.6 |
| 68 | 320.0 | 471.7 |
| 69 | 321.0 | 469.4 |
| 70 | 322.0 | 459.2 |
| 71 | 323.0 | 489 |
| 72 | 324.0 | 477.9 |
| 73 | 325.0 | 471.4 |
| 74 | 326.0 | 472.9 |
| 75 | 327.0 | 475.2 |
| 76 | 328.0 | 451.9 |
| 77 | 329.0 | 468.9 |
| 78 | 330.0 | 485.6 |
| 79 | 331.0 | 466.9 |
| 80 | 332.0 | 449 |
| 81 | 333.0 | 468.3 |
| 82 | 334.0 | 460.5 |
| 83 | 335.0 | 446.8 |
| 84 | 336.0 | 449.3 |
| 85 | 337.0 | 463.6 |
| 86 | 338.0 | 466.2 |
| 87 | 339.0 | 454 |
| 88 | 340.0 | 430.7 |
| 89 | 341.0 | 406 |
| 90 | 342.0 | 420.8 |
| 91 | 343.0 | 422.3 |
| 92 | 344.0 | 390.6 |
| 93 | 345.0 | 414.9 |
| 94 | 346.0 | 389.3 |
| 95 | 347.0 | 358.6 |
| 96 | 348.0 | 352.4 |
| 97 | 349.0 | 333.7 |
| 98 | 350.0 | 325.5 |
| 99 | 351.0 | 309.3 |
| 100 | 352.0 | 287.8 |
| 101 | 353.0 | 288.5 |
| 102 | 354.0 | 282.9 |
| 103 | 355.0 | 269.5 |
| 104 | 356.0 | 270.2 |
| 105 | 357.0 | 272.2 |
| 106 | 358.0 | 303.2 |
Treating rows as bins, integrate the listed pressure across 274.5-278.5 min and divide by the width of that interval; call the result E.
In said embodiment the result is 524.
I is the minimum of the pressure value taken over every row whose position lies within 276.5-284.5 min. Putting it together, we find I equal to 493.9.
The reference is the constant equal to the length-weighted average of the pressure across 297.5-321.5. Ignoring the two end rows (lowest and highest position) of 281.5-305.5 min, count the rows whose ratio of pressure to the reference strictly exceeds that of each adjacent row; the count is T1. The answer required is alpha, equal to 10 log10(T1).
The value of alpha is 9.0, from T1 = 8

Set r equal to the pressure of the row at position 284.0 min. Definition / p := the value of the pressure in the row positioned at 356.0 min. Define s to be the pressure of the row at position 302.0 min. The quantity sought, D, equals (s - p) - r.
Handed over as -276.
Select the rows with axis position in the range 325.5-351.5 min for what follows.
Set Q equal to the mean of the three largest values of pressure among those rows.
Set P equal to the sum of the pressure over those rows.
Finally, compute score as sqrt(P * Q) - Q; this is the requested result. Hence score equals 1818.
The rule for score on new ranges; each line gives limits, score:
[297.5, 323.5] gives 2182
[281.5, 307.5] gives 2207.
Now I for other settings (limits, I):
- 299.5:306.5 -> 527.6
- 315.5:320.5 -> 465.7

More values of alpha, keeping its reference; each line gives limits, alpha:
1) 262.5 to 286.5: 9.5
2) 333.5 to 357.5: 6.0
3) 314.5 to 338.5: 7.0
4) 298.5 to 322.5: 7.8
